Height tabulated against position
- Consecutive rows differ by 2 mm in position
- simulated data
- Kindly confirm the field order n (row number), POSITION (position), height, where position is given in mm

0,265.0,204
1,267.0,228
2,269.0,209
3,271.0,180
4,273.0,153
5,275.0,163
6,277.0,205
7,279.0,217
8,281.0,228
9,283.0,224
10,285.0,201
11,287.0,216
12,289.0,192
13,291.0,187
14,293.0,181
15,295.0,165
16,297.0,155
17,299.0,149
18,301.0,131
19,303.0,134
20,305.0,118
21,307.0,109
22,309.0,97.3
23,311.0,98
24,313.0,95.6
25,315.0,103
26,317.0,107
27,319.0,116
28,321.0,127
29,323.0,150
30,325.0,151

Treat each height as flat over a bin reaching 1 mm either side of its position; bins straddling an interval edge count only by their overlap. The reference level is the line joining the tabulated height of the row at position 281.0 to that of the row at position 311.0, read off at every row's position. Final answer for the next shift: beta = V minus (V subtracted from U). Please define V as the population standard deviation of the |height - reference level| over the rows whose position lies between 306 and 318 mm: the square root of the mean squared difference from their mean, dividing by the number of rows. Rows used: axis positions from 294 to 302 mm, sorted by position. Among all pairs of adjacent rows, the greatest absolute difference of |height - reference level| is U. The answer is 14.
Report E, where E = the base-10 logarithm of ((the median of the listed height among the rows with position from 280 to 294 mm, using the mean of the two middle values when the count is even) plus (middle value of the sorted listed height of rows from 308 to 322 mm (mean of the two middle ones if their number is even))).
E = 2.48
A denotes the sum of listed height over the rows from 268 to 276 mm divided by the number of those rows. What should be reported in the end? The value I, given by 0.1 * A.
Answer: 17.6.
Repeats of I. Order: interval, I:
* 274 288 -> 20.8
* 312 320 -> 10.5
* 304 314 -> 10.4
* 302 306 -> 12.6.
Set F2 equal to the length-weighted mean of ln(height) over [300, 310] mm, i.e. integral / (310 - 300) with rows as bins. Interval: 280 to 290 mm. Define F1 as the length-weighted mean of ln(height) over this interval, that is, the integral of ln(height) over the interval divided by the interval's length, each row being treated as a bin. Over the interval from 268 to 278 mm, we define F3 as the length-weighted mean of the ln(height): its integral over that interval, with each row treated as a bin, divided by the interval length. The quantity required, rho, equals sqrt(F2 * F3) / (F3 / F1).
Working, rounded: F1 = 5.36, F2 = 4.76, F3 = 5.196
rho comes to 5.13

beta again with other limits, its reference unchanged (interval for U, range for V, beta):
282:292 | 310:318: 15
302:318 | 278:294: -3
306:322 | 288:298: -17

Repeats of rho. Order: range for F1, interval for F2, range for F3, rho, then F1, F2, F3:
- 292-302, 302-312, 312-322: 5.05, 5.05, 4.70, 4.693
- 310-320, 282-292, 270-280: 4.69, 4.64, 5.32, 5.204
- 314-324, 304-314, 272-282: 4.49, 4.78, 4.64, 5.251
